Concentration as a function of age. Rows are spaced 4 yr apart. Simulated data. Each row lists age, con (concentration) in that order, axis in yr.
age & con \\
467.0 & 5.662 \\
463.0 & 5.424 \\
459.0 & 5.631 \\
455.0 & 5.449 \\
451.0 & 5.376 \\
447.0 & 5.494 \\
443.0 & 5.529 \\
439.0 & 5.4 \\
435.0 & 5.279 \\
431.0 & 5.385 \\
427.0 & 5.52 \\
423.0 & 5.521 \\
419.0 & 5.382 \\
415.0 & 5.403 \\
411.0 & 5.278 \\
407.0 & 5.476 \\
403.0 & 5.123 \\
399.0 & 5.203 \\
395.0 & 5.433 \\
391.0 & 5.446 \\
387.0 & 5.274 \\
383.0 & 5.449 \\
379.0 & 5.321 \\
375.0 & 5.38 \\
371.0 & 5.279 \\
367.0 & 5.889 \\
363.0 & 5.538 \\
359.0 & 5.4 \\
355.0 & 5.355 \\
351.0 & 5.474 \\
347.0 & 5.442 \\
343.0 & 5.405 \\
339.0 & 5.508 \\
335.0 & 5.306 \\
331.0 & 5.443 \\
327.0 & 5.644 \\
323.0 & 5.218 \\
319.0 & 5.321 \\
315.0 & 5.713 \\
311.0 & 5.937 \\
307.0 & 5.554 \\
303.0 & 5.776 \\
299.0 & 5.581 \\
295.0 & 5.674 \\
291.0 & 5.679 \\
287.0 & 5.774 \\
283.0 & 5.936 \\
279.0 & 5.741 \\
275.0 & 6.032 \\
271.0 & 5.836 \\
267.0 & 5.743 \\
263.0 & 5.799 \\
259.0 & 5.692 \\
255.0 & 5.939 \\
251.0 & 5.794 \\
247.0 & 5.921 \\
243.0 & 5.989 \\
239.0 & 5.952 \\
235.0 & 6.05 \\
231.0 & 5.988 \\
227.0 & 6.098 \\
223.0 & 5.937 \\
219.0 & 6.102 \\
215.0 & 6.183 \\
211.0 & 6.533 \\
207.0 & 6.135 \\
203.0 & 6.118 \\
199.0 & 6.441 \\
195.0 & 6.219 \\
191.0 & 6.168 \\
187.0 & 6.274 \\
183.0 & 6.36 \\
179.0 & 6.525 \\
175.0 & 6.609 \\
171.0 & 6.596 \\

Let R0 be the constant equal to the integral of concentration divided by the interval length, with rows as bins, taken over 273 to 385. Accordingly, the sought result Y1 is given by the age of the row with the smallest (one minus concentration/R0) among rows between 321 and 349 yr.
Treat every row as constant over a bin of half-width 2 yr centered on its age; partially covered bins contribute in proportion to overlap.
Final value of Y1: 327.0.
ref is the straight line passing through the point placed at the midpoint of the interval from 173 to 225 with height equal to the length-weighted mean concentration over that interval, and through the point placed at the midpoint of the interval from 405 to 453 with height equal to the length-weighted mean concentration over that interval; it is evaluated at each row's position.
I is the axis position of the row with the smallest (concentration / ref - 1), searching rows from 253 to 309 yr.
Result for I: 259.0 yr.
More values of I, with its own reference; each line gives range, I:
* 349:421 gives 403.0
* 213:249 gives 223.0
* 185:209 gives 203.0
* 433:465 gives 435.0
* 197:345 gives 323.0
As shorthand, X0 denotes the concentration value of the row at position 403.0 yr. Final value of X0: 5.123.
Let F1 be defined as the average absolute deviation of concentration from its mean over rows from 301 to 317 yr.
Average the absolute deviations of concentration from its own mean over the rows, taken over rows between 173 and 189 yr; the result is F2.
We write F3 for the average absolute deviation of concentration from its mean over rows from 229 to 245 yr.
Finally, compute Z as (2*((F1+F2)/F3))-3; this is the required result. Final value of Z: 14.1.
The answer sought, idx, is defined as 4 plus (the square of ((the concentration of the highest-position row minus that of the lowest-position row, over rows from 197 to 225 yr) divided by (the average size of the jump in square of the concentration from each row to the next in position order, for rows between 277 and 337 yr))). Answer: 4.05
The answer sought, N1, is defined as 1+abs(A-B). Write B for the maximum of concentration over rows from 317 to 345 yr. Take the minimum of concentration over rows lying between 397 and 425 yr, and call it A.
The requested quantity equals 1.5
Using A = 5.123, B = 5.644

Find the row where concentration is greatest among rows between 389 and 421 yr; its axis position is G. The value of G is 407.0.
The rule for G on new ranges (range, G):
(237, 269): 243.0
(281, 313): 311.0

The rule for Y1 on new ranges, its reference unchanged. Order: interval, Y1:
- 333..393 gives 367.0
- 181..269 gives 211.0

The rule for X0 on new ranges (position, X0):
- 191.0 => 6.168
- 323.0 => 5.218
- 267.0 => 5.743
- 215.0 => 6.183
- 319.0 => 5.321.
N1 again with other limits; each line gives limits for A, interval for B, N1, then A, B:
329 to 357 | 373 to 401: 1.1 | 5.306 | 5.449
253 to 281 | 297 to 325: 1.2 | 5.692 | 5.937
